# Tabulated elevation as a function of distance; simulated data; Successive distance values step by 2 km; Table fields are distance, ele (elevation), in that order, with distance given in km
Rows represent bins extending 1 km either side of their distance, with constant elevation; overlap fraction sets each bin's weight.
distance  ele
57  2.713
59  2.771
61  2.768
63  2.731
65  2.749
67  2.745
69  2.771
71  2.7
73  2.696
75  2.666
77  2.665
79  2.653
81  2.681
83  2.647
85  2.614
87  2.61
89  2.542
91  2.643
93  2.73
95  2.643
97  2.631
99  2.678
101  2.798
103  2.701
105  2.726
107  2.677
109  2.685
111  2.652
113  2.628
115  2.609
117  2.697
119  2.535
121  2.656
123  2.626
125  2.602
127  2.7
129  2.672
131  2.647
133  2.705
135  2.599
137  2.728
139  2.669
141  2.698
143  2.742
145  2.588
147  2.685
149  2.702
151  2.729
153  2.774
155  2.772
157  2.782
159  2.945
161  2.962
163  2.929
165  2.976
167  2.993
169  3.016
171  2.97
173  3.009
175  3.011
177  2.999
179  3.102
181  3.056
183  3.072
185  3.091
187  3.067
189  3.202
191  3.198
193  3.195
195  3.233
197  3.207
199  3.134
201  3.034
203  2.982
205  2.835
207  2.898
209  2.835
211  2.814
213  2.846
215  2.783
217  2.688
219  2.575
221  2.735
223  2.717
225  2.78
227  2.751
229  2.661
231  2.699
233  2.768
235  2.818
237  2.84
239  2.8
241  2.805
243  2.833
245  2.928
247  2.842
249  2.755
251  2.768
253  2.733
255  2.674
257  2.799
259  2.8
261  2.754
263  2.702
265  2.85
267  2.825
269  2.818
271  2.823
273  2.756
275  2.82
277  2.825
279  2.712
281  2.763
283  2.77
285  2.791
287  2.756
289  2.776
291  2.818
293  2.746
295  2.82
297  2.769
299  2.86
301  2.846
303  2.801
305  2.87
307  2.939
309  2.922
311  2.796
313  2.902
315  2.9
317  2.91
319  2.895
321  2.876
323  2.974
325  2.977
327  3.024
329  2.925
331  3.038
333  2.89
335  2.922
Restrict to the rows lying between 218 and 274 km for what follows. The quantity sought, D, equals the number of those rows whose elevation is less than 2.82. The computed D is 21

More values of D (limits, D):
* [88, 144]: 28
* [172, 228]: 8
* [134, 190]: 12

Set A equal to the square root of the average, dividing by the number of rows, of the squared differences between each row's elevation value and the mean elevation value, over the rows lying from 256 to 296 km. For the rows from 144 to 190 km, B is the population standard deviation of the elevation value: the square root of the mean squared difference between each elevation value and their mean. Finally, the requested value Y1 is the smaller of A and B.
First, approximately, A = 0.039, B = 0.156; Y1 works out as 0.039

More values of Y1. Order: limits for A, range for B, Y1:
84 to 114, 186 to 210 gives 0.059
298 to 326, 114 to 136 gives 0.050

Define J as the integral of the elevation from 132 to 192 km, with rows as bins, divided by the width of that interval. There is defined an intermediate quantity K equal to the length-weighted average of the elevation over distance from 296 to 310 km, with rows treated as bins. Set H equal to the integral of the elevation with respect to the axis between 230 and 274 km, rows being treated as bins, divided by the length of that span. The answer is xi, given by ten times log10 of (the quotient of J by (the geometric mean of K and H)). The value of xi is 0.10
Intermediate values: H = 2.79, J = 2.89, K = 2.86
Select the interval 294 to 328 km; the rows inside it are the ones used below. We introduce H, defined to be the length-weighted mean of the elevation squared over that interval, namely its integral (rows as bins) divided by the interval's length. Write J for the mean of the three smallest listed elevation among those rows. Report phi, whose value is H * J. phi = 23.3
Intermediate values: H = 8.3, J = 2.79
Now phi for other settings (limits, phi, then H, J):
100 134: 18.4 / 7.1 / 2.58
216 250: 20.2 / 7.6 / 2.64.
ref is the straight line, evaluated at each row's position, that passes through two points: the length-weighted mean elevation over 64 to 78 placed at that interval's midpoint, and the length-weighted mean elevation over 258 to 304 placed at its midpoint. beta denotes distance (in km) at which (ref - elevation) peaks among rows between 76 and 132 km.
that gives 119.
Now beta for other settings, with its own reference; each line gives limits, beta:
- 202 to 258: 219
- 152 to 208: 155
